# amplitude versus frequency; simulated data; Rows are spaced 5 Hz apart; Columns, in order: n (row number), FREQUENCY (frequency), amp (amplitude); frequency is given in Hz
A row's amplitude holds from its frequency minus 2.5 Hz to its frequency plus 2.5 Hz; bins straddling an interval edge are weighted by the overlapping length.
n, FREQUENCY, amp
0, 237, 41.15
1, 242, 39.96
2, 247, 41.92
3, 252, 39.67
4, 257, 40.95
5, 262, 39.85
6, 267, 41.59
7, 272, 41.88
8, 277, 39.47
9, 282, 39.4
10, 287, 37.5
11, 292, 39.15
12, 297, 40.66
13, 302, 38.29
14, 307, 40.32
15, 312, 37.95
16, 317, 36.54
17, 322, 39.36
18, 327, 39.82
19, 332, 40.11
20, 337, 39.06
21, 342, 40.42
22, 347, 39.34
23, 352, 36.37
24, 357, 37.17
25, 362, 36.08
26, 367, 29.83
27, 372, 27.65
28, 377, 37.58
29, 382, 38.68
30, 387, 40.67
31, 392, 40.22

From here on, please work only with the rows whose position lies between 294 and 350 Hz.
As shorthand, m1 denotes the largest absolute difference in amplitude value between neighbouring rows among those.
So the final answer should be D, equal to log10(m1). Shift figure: 0.45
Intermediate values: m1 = 2.82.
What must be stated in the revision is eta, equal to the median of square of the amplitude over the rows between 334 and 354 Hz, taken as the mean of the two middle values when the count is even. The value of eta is 1537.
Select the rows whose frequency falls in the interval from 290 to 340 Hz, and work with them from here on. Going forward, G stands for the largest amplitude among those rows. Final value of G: 40.66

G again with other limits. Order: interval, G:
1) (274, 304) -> 40.66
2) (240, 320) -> 41.92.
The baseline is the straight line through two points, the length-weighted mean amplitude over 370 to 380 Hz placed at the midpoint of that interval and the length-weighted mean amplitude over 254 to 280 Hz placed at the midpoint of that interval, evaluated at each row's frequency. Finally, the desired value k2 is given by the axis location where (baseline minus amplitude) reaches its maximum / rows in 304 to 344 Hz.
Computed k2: 317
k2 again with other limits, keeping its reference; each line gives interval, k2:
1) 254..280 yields 262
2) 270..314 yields 287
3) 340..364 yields 352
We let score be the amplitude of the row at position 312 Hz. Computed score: 37.95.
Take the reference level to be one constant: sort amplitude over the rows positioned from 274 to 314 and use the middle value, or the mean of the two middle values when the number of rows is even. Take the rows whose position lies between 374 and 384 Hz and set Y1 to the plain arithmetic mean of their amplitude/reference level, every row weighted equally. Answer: 0.97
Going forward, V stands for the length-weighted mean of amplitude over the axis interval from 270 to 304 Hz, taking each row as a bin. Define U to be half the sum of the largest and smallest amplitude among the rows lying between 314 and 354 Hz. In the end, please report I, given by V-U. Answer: 1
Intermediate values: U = 38.4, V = 39.5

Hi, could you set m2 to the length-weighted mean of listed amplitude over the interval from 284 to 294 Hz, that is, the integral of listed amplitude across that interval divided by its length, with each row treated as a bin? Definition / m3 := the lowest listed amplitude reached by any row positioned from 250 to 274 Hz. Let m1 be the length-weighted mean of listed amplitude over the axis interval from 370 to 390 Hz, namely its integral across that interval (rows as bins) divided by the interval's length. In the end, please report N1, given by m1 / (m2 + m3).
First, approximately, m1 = 36.5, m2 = 38.3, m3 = 39.67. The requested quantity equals 0.47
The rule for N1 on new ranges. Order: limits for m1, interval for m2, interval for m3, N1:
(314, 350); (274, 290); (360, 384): 0.59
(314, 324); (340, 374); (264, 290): 0.52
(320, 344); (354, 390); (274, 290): 0.54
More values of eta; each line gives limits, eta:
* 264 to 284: 1644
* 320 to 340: 1567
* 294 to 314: 1546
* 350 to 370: 1312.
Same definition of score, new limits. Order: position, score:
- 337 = 39.06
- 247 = 41.92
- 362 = 36.08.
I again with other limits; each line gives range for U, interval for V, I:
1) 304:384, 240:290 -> 6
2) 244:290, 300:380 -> -2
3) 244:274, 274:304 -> -2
